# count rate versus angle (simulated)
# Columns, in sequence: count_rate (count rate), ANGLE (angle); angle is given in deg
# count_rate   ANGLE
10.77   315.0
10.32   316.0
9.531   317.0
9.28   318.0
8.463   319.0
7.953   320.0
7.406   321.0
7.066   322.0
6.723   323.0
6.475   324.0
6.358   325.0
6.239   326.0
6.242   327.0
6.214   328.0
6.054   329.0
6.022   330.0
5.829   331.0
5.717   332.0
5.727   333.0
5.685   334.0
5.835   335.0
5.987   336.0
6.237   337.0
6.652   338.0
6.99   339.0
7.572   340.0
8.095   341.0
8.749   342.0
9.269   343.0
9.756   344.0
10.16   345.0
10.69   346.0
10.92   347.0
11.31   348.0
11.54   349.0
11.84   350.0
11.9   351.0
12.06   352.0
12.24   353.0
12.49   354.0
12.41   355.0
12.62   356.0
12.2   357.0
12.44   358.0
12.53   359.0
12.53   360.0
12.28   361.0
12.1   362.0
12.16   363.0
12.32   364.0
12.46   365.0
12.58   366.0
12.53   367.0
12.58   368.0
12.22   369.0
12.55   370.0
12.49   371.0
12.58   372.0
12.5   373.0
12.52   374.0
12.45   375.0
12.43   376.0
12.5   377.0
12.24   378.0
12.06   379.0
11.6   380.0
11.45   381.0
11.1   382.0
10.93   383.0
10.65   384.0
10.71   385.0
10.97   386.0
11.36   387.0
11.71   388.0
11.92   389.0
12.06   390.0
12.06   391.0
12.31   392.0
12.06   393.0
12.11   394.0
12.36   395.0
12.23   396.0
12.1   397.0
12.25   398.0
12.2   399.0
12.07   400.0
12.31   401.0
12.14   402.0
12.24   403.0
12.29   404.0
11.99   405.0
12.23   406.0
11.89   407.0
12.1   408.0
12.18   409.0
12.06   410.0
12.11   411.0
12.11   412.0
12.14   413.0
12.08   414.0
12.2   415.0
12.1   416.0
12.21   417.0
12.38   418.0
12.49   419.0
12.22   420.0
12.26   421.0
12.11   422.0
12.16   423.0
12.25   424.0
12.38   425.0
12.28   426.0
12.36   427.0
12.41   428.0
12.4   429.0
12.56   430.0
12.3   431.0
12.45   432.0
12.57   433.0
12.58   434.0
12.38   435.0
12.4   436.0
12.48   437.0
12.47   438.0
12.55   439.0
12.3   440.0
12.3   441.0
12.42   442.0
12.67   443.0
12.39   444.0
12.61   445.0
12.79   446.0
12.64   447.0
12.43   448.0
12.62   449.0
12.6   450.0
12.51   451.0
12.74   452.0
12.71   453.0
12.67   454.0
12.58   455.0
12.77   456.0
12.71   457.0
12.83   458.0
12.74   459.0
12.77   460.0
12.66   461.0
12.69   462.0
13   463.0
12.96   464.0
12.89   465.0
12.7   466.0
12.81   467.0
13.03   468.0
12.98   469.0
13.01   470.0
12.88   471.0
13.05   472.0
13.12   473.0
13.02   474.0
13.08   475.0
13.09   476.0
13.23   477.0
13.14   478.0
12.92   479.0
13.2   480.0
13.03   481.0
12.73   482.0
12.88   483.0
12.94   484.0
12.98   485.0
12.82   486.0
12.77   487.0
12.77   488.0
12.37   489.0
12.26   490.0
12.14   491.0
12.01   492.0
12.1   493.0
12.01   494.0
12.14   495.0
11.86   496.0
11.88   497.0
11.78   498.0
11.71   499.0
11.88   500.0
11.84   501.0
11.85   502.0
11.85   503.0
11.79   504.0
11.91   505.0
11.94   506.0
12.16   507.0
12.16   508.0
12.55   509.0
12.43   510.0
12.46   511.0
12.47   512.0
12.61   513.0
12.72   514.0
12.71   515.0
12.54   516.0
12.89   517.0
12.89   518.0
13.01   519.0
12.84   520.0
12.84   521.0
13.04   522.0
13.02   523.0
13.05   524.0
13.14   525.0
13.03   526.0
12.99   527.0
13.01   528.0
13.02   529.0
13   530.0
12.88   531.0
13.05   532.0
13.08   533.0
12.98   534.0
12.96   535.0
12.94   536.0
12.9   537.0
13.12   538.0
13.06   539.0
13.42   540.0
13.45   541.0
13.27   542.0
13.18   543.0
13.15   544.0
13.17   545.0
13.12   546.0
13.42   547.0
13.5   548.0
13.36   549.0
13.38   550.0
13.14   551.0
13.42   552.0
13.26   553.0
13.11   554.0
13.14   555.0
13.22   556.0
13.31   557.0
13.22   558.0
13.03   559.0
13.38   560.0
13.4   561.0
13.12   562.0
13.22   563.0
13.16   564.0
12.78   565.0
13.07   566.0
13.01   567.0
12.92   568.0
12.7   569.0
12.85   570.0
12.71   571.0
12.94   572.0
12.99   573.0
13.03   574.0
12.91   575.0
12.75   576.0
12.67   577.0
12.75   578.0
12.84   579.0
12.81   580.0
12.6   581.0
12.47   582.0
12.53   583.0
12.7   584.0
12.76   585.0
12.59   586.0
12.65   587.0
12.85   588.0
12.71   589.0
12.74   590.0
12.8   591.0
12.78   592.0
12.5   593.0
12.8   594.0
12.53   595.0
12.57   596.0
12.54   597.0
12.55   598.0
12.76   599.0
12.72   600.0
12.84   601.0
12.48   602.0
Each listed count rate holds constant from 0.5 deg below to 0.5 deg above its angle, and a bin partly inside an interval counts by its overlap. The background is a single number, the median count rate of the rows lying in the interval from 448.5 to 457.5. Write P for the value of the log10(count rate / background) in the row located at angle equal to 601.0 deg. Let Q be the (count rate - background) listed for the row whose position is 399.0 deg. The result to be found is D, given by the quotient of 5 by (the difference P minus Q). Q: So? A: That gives 11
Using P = 0.006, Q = -0.5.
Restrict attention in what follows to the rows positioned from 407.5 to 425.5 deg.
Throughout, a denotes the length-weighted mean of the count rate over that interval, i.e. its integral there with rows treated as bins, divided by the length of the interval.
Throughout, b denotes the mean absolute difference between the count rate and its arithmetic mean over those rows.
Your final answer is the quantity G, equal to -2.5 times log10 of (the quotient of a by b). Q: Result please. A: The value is -5.32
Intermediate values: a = 12.2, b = 0.091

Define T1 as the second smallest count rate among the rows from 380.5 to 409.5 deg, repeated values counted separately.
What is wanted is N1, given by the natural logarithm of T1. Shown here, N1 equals 2.37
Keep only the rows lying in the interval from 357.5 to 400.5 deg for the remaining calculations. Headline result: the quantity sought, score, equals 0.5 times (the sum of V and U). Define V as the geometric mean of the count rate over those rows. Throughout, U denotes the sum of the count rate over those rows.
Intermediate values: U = 519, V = 12.1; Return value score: 266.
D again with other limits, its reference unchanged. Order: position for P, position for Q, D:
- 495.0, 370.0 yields 49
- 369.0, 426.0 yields 13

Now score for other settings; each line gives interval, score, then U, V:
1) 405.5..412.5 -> 48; 85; 12.1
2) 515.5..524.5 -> 65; 116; 12.9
